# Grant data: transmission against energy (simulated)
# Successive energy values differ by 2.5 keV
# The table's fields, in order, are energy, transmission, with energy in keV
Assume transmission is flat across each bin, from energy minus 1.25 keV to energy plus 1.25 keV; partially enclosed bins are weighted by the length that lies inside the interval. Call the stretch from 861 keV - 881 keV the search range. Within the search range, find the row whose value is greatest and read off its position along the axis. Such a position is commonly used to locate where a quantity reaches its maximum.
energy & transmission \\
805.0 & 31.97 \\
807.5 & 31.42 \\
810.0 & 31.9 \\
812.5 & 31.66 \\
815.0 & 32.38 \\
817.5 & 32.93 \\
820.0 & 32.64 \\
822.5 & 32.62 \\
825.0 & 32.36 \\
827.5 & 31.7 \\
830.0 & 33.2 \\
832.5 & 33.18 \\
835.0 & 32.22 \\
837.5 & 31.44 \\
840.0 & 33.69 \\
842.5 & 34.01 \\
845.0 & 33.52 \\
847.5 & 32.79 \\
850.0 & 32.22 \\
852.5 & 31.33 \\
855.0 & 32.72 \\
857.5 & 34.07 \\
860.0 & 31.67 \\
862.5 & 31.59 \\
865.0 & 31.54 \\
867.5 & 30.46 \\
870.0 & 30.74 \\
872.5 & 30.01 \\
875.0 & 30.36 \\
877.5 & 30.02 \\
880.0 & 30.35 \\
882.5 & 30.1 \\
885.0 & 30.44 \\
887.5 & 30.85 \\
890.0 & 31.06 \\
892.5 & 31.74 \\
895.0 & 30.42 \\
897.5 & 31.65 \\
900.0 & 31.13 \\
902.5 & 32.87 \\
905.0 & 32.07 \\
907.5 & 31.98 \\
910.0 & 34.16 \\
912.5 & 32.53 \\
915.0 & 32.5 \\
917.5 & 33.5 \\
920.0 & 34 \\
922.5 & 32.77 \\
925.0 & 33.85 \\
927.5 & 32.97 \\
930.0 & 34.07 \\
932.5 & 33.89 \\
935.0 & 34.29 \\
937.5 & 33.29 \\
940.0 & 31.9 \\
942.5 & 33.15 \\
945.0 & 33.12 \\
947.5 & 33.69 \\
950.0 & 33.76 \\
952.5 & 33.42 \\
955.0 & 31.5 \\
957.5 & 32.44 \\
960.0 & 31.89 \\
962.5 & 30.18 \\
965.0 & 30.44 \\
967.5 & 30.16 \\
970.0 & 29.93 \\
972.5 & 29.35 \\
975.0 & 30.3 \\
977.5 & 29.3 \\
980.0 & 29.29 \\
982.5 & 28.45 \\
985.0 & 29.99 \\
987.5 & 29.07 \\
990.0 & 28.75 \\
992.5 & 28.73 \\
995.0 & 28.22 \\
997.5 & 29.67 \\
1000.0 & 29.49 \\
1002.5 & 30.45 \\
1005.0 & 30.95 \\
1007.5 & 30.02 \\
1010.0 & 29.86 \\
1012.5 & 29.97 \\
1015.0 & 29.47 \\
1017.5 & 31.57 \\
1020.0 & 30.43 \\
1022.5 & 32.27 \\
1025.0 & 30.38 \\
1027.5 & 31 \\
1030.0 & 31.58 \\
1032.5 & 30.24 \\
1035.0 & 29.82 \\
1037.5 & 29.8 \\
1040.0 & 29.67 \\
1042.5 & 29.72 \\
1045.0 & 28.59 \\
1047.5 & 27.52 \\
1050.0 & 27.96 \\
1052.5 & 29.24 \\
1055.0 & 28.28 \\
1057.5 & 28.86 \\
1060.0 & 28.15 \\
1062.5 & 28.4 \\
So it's 862.5 keV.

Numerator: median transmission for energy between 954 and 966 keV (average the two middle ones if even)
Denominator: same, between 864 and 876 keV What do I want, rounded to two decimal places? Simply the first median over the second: 1.03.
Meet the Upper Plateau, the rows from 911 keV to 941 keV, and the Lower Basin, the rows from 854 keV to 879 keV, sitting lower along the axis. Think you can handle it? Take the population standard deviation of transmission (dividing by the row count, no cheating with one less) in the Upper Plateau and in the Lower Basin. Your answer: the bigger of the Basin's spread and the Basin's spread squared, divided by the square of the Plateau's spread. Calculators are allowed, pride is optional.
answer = 2.9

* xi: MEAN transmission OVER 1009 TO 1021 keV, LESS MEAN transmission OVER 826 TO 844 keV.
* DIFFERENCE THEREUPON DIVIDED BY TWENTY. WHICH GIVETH -0.13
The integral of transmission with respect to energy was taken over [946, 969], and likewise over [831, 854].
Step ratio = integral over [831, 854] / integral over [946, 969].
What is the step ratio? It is 1.02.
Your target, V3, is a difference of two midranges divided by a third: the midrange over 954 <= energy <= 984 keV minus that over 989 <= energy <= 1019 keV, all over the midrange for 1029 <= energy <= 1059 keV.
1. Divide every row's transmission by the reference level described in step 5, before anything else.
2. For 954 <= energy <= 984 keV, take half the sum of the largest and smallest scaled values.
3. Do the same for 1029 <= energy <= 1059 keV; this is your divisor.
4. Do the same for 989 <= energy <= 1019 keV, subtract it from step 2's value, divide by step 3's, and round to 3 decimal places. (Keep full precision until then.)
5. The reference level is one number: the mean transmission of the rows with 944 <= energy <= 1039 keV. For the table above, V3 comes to 0.019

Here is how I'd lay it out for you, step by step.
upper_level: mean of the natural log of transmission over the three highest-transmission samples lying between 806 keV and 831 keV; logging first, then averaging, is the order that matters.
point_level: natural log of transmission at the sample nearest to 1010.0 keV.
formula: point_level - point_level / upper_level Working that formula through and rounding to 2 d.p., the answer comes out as 2.42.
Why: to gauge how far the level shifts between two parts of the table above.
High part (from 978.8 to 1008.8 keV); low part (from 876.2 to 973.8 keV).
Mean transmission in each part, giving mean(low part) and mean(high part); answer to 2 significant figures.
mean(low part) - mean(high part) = 2.7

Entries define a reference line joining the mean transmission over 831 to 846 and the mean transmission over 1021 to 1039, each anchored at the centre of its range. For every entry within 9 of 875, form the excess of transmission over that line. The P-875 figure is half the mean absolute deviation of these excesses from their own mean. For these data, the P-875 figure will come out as 0.09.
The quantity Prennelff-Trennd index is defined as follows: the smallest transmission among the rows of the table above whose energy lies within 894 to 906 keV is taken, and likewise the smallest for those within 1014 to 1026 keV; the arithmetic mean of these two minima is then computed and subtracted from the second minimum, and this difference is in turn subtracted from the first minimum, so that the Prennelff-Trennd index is 30.9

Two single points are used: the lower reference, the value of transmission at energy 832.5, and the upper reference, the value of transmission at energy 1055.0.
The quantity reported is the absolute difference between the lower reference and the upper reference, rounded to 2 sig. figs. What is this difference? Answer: 4.9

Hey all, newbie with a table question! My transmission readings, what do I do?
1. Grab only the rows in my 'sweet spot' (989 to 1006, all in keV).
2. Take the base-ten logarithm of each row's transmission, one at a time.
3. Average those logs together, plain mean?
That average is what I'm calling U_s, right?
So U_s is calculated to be 1.47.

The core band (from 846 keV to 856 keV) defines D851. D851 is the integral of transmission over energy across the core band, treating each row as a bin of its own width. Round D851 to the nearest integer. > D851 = 323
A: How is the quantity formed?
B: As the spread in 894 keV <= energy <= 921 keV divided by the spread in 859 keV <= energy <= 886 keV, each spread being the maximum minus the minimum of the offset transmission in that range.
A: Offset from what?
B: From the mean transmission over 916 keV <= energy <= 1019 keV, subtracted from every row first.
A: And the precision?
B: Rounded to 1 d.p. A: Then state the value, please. 2.3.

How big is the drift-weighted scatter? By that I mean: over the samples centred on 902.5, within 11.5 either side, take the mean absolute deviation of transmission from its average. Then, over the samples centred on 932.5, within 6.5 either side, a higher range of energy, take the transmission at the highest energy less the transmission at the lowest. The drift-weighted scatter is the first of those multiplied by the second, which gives 0.24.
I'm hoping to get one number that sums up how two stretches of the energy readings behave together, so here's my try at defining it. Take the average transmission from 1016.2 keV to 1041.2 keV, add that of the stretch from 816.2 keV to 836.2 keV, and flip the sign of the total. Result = -63.3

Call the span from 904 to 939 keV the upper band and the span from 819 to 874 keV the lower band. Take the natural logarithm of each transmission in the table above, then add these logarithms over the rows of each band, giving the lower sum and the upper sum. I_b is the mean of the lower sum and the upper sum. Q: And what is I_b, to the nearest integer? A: 63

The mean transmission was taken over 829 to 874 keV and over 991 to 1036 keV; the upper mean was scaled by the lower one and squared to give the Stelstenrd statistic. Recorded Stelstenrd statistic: 0.88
